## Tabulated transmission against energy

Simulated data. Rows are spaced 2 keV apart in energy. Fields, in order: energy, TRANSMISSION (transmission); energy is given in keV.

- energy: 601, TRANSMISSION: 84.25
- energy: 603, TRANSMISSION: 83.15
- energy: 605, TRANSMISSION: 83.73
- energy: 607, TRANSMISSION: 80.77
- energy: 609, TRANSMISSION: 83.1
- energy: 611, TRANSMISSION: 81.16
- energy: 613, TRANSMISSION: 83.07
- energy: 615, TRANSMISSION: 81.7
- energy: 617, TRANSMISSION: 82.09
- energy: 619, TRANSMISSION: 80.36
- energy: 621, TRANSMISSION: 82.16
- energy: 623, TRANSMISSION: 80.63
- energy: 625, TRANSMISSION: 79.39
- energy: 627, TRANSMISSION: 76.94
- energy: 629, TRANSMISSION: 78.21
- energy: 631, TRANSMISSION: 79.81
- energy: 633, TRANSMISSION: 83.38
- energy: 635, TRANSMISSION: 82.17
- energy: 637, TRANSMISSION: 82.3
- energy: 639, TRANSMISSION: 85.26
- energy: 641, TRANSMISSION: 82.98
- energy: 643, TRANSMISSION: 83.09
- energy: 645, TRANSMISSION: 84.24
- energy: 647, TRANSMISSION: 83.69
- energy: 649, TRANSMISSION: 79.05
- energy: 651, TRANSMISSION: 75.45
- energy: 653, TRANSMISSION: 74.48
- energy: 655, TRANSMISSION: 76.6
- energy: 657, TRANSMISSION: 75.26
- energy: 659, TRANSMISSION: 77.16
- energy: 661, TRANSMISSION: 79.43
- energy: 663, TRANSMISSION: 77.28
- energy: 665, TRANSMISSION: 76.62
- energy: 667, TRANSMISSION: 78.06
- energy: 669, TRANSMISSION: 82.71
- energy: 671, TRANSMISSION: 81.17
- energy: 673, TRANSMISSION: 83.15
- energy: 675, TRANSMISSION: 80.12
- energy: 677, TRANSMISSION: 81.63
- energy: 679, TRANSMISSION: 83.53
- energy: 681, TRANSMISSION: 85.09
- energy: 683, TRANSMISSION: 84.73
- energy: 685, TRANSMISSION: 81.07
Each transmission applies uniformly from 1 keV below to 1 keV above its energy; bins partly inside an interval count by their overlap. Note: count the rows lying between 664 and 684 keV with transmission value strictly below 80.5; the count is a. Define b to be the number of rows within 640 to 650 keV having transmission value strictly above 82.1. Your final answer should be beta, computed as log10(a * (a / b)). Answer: 0.35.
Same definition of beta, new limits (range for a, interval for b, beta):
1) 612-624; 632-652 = -0.90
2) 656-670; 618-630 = 1.56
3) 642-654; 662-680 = 0.48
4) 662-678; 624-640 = 0.60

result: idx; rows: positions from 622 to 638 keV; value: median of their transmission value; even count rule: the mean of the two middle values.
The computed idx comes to 80.2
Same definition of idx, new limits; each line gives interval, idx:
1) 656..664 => 77.2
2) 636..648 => 83.4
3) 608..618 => 82.1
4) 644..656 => 77.8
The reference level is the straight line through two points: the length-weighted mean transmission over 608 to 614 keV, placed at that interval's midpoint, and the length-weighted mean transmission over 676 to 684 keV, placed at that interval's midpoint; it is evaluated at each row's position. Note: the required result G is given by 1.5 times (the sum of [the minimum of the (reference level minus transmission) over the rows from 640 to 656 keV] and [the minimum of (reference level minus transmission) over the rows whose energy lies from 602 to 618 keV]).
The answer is -3.8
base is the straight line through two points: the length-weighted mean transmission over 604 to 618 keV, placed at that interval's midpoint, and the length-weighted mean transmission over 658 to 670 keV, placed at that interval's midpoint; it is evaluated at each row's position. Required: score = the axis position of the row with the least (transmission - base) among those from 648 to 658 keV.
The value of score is 653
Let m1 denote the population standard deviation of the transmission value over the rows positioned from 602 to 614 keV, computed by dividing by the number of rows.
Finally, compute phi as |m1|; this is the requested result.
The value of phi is 1.1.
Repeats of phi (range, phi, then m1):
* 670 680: 1.3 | 1.3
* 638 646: 0.9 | 0.9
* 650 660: 1.0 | 1.0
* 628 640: 2.3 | 2.3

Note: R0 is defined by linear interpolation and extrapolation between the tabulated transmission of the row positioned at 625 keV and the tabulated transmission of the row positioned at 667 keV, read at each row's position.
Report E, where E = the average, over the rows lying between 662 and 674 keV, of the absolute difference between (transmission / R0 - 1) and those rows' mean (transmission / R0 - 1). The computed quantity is 0.033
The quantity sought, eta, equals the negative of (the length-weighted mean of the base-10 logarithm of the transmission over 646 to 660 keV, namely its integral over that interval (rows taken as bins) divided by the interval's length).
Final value -1.89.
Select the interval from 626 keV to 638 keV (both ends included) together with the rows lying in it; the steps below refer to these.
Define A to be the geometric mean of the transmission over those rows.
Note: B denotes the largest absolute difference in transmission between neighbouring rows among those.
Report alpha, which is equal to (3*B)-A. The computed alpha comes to -70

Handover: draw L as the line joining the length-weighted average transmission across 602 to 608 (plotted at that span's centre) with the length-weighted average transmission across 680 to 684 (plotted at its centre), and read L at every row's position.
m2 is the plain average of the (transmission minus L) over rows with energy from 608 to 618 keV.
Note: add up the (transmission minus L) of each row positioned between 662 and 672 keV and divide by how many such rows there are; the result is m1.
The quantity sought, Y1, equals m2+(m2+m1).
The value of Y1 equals -6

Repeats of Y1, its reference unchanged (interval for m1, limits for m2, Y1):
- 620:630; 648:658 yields -19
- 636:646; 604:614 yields -1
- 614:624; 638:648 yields -1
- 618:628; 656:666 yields -17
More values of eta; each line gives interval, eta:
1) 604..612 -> -1.91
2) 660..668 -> -1.89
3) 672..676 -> -1.91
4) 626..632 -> -1.89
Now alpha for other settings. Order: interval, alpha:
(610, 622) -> -76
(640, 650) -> -69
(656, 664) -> -70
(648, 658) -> -65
